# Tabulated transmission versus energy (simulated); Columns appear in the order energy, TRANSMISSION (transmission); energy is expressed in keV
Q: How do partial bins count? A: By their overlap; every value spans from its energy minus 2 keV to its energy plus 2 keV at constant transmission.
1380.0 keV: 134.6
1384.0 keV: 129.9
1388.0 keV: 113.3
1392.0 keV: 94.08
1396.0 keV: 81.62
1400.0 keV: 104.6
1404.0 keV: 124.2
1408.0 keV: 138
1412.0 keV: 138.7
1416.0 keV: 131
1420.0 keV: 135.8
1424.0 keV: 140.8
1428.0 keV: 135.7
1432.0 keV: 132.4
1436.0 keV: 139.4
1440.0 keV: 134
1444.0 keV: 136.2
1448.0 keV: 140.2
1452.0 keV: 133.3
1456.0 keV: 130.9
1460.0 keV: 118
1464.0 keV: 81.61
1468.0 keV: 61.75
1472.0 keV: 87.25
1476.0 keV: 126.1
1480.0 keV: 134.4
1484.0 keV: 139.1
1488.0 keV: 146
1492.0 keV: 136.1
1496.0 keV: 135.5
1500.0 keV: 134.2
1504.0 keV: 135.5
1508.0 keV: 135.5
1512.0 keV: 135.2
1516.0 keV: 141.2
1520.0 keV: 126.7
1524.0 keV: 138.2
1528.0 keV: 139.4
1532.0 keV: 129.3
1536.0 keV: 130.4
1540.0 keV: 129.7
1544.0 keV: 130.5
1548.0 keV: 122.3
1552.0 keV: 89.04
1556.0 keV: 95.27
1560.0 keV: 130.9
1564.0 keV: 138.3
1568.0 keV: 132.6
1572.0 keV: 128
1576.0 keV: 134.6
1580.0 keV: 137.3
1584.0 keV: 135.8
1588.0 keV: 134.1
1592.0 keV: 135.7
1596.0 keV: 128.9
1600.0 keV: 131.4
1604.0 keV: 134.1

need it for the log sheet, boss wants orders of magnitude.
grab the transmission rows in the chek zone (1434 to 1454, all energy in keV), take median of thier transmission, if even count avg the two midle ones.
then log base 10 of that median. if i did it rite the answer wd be 2.134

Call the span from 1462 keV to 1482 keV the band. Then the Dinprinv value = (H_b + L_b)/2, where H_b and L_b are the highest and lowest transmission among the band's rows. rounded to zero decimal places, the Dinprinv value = 98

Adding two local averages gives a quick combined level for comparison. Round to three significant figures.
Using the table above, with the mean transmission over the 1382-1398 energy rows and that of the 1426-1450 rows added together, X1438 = 241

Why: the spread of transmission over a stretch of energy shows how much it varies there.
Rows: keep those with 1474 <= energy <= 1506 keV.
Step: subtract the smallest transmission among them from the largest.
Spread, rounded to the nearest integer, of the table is 20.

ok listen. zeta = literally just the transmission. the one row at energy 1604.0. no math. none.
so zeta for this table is 134.1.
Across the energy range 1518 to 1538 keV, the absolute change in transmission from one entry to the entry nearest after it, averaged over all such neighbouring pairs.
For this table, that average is 6.0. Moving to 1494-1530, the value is 4.5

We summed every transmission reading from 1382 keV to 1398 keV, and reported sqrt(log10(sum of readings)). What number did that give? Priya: 1.62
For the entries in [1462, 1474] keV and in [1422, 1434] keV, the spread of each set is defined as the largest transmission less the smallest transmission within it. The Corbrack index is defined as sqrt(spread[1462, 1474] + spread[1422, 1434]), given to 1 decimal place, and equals 5.8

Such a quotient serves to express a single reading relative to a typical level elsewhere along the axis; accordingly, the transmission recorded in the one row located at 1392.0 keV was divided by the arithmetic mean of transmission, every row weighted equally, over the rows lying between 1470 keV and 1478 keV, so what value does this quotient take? 0.88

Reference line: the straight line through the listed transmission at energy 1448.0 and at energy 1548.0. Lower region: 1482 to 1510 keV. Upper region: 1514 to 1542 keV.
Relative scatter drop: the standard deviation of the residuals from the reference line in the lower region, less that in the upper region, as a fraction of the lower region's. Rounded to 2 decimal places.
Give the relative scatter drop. -0.59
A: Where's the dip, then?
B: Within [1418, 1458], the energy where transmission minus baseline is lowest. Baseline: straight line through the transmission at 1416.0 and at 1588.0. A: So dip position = 1456.0 keV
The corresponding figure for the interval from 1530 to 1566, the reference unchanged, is 1552.0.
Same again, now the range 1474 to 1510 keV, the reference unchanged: 1476.0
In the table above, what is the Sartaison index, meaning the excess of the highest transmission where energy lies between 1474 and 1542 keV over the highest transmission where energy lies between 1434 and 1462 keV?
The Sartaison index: 5.8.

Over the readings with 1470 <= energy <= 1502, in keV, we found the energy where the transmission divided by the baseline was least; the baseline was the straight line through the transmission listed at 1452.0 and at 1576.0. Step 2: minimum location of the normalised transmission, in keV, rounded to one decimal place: 1472.0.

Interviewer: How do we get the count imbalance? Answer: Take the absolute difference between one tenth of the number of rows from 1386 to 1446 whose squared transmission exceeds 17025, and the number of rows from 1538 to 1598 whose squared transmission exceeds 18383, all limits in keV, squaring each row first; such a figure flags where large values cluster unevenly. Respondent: 3.0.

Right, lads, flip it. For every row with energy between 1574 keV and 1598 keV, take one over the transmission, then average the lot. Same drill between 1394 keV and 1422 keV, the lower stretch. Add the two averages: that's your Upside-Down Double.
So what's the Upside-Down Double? 0.0159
